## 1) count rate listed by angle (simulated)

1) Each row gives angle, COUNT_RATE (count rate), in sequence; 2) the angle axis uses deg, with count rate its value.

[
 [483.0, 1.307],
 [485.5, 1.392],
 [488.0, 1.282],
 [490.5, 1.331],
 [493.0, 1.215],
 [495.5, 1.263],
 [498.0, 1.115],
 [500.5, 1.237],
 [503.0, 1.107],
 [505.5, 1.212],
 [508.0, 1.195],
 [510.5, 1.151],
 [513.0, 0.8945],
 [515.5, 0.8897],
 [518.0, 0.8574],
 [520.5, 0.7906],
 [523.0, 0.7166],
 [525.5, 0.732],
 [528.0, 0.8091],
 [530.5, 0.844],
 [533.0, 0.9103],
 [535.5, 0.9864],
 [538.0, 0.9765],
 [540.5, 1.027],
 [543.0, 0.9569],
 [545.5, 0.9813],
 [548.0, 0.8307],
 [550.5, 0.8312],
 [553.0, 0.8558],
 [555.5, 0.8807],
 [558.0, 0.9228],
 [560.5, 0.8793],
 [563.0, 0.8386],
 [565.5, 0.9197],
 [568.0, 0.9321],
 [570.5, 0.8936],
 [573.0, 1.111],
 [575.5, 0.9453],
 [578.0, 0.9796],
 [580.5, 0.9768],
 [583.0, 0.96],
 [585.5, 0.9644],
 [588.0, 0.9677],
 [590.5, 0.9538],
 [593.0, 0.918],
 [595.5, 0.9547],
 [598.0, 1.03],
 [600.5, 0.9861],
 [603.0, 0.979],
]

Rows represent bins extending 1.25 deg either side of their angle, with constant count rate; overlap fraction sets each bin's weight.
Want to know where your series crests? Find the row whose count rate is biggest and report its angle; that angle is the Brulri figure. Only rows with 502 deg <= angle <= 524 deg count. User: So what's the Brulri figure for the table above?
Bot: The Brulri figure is 505.5 deg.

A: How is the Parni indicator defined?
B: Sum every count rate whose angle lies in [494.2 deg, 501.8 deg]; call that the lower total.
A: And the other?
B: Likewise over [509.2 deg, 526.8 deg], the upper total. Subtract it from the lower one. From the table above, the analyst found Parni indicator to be -2.4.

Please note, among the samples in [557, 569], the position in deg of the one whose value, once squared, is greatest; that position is 568.0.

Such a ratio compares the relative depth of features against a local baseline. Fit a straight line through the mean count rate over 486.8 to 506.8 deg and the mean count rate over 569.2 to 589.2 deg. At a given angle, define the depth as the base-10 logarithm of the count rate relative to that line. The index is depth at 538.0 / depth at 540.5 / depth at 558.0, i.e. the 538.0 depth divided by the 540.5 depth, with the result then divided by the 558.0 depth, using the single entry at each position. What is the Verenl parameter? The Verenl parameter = -38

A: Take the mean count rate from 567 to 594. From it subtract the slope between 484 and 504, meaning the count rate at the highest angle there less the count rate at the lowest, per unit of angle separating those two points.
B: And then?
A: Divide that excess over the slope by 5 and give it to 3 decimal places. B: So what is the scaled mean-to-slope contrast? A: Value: 0.196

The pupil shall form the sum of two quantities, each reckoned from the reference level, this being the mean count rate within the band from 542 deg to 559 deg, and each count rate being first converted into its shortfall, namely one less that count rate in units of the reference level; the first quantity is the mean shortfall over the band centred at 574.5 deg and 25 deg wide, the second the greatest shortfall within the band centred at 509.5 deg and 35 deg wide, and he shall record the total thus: 0.13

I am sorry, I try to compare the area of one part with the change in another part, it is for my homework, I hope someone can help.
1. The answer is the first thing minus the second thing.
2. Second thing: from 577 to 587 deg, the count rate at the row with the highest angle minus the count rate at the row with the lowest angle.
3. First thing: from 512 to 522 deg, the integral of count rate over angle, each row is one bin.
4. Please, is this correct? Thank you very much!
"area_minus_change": 8.6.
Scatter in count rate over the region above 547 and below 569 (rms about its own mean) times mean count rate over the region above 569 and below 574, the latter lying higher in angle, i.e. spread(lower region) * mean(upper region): 0.04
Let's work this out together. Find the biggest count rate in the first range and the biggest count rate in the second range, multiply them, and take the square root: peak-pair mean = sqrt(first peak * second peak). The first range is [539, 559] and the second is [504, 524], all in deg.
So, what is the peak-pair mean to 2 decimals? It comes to 1.12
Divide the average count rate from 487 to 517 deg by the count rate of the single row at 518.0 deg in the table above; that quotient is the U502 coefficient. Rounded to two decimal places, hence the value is 1.35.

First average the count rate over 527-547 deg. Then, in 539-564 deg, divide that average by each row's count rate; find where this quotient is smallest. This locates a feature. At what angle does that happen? 540.5 deg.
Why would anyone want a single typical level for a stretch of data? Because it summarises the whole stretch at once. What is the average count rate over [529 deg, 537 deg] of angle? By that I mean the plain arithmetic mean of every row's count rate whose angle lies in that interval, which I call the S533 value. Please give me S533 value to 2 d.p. 0.91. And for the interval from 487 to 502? 1.24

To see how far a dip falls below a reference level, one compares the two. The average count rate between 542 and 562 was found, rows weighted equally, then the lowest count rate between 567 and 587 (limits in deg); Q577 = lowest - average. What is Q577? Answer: 0.0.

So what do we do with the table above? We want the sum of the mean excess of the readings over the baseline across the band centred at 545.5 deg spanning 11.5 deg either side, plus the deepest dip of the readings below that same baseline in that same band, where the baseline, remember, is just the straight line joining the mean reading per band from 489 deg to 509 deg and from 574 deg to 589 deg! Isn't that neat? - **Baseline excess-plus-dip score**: 0.087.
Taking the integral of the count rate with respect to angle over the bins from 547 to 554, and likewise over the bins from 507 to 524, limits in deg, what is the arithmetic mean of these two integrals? 11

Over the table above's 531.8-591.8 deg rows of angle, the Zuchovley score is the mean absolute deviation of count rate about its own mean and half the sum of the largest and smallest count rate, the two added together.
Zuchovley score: 1.02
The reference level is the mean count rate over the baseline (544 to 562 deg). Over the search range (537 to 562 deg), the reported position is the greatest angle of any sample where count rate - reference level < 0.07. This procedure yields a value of 560.5 deg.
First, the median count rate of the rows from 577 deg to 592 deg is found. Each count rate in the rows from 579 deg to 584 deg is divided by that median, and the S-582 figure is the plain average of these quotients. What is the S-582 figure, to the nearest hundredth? 1.00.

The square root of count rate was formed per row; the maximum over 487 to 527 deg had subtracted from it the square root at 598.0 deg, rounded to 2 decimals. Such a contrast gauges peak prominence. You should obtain 0.14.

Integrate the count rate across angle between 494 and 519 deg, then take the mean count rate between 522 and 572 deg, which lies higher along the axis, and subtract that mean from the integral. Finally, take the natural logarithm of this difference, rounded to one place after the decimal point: 3.3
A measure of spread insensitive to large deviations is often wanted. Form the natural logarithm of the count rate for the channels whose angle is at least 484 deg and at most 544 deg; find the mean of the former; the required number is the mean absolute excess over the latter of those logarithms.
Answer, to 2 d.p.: 0.17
